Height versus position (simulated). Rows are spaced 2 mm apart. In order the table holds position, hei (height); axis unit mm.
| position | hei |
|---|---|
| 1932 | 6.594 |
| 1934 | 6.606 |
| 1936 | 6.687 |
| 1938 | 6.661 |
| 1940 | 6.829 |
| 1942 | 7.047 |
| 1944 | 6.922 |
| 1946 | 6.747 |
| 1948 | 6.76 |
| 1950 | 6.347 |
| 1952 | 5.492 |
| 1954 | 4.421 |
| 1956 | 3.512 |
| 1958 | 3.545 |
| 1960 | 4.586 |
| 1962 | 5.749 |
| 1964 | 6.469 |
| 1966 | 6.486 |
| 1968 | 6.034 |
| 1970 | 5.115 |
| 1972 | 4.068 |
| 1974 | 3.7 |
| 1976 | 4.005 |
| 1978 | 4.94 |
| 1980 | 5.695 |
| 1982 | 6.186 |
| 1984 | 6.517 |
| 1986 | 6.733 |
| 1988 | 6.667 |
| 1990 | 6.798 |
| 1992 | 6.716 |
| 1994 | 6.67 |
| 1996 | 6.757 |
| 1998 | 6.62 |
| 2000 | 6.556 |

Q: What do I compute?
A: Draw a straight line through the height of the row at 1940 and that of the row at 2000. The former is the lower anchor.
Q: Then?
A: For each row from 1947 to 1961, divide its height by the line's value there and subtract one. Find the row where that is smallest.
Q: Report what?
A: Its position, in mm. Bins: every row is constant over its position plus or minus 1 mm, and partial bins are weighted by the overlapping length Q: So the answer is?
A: 1956 mm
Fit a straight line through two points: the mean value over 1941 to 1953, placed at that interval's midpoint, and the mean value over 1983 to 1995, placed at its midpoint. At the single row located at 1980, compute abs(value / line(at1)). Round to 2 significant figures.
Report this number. 0.86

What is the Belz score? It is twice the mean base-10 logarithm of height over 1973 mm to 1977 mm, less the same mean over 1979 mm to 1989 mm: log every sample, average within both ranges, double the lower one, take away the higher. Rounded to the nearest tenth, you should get 0.4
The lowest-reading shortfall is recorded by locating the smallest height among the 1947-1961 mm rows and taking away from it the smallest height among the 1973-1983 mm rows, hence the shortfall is -0.2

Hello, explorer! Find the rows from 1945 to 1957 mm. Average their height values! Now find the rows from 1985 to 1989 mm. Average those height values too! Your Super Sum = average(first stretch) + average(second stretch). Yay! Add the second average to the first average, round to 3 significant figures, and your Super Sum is 12.2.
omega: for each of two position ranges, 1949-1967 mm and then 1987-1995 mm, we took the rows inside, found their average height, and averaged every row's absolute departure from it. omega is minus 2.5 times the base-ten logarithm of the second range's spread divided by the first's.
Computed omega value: 3.4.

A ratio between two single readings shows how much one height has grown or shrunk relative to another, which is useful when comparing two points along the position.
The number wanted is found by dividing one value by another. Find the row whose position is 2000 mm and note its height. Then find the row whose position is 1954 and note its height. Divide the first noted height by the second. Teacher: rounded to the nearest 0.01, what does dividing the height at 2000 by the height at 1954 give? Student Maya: 1.48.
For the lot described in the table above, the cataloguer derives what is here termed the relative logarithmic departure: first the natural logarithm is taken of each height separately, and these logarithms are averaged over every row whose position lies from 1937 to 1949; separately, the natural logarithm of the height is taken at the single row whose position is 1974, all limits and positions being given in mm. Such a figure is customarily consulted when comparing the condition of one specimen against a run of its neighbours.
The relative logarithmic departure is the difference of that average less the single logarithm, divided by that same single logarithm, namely 0.47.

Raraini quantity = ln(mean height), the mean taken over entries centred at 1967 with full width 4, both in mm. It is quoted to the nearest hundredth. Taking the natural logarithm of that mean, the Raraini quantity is 1.83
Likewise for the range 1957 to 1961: 1.40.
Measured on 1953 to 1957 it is 1.38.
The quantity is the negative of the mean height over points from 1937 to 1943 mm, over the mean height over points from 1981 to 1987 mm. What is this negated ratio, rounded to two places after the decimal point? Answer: -1.06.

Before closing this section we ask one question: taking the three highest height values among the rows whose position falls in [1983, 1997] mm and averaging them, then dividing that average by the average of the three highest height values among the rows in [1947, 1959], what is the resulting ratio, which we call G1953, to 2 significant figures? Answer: 1.1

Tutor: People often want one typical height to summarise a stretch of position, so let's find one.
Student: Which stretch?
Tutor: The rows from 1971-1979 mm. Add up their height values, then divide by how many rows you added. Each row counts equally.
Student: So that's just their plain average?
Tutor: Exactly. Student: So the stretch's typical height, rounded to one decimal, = 4.2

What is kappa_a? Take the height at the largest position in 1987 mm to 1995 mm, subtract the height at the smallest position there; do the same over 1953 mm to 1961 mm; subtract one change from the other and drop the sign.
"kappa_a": 0.2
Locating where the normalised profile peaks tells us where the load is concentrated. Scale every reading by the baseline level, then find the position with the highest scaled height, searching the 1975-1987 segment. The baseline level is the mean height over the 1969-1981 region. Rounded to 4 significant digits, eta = 1986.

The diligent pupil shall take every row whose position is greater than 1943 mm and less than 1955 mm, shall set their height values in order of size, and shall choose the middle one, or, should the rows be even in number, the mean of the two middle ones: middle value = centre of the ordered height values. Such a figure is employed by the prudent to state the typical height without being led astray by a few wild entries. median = 6.5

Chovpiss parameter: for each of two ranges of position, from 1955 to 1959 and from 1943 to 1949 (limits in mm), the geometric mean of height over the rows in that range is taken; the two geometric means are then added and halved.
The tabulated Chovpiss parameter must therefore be 5.2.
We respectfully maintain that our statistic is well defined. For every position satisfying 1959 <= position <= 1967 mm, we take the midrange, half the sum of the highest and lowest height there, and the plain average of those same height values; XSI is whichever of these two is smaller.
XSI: 5.5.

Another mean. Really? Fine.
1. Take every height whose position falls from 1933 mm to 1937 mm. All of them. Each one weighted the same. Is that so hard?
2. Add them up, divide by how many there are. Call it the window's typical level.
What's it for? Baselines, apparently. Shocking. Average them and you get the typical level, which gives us 6.6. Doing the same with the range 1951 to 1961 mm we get 4.3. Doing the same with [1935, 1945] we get 6.8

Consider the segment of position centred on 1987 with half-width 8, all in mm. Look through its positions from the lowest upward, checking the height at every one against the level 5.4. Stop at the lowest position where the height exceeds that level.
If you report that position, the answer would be 1980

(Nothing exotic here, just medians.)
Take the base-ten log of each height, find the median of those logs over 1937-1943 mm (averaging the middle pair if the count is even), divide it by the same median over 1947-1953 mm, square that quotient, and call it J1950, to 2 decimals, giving 1.08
